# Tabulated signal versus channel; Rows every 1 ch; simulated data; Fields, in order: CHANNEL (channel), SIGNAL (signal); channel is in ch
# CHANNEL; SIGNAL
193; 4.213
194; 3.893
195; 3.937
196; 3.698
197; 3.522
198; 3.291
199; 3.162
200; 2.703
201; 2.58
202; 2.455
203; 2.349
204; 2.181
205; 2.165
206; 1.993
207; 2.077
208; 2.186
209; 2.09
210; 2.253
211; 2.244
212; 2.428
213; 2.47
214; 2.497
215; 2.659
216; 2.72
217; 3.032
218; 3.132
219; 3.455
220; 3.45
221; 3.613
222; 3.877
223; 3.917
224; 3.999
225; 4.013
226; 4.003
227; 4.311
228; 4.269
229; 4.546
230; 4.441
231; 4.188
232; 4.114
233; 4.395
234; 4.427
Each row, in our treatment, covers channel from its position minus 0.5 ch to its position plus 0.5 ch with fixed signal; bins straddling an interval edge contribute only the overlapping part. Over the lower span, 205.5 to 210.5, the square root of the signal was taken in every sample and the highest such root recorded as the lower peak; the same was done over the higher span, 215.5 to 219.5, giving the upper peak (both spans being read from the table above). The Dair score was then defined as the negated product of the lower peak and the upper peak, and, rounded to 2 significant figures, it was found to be -2.8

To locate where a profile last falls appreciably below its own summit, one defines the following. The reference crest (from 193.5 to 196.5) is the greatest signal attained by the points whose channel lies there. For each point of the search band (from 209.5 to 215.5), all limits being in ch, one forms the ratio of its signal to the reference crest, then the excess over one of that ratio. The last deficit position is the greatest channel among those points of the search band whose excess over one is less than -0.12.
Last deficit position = 215 ch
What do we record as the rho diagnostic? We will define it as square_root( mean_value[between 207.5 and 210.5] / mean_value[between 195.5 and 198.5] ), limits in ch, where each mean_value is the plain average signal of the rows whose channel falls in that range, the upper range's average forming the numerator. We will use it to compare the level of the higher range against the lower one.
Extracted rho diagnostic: 0.79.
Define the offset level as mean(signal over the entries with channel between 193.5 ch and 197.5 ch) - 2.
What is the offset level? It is 1.8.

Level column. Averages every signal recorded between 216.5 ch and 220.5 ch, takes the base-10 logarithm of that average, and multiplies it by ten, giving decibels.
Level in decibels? 5.1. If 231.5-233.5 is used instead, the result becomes 6.3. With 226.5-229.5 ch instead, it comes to 6.4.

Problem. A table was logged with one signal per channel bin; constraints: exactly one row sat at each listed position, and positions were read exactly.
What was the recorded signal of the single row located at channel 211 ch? 2.244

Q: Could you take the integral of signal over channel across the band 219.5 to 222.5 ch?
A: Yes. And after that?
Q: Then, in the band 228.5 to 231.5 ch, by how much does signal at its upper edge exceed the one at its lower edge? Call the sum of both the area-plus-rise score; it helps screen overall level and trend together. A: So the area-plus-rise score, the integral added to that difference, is 10.6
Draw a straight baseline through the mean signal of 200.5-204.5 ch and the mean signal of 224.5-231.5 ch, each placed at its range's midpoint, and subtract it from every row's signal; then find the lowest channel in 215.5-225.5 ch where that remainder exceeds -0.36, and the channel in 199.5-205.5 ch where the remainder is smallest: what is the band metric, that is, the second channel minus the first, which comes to -14 ch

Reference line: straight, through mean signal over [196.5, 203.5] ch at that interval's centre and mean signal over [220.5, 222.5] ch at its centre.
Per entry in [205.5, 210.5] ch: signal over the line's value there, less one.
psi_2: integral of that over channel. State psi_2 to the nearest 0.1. -1.7 ch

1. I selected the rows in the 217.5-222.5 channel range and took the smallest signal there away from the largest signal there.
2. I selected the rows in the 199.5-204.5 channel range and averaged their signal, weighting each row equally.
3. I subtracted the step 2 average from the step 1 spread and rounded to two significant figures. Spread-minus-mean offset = -1.7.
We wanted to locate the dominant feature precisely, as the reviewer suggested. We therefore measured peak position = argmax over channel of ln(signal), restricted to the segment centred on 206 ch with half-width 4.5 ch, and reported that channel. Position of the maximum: 202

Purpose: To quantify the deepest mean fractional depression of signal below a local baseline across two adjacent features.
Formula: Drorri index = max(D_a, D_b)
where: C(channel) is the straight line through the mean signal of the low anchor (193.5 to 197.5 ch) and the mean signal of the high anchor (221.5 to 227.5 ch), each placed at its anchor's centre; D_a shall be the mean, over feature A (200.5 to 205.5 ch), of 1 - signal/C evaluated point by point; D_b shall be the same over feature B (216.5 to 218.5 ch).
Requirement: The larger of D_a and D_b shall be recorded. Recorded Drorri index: 0.39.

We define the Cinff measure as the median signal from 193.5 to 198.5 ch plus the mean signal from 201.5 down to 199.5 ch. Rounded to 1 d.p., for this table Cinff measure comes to 6.3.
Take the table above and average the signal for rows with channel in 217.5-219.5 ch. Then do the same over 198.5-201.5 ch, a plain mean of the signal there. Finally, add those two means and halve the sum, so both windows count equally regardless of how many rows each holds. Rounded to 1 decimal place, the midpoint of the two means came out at 3.1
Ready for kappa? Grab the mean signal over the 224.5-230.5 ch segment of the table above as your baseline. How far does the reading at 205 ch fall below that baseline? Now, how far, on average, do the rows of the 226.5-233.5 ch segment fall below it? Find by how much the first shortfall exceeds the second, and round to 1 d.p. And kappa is 2.2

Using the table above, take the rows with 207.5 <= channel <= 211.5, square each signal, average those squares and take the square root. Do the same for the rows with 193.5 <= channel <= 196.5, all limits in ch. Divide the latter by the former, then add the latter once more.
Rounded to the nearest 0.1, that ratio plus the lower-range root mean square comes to 5.6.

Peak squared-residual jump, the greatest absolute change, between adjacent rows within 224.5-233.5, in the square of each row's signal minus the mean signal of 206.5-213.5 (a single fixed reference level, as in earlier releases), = 1.2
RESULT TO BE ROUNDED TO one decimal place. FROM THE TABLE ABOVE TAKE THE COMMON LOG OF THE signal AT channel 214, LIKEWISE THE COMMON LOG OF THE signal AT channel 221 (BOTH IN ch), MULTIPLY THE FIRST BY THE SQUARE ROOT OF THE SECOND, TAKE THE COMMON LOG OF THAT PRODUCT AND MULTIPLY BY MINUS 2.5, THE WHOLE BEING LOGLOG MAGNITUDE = 1.3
